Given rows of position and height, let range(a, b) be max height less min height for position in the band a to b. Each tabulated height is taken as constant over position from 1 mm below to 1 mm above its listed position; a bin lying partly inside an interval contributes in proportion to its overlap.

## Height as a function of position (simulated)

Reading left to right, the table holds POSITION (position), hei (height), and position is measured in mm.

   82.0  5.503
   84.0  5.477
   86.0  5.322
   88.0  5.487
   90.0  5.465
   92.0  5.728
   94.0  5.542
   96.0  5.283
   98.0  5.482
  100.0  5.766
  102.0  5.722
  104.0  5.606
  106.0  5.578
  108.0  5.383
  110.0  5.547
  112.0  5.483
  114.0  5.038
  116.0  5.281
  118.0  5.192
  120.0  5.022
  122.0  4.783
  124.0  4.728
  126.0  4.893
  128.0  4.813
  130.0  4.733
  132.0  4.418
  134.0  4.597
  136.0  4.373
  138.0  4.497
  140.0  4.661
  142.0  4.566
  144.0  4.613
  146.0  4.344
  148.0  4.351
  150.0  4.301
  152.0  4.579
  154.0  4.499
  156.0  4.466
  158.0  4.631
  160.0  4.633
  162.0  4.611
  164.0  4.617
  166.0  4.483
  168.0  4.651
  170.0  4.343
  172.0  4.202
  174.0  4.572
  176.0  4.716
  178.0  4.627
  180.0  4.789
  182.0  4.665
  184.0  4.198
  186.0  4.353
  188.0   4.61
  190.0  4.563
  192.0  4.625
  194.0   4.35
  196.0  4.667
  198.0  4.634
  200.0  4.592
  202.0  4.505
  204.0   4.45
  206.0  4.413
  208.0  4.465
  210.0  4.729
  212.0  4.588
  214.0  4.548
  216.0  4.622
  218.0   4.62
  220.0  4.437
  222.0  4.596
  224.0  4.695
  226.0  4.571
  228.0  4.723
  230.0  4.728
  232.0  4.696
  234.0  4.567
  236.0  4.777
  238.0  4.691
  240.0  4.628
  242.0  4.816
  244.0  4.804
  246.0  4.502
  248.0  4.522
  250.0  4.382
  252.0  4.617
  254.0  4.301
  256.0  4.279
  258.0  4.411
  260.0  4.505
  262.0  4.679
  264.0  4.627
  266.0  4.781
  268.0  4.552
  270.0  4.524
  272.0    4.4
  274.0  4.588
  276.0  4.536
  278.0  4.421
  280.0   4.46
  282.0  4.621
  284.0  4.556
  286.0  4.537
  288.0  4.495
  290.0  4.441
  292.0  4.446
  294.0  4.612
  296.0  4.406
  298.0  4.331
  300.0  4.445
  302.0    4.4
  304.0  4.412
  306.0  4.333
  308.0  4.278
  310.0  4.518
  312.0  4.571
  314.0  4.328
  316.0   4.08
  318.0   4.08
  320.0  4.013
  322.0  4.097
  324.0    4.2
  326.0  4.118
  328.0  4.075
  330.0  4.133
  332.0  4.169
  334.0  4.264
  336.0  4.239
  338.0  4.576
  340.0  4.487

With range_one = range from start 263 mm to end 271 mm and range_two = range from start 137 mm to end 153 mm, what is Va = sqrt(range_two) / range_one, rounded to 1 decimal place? 2.3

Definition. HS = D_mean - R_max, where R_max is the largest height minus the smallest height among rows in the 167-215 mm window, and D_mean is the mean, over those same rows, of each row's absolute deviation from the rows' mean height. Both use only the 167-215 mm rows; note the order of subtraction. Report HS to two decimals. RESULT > -0.46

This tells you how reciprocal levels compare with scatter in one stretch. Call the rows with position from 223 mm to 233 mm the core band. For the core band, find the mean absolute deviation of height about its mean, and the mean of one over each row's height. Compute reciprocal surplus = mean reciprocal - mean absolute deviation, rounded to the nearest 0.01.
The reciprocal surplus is 0.17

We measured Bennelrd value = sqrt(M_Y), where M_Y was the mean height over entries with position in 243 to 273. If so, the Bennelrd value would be 2.13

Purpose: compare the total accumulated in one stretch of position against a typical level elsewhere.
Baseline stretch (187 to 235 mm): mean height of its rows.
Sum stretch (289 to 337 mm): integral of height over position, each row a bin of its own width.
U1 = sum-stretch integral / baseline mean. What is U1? 44.9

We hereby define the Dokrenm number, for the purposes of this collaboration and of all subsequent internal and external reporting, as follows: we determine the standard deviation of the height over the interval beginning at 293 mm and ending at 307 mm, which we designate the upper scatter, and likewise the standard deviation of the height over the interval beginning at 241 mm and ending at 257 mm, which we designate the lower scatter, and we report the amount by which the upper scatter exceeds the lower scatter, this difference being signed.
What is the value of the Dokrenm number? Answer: -0.11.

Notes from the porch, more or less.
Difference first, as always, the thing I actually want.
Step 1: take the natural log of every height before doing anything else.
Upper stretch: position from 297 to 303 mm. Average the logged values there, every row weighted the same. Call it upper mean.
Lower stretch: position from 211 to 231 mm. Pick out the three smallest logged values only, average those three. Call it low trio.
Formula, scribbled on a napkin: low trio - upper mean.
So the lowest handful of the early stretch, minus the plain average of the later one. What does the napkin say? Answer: 0.03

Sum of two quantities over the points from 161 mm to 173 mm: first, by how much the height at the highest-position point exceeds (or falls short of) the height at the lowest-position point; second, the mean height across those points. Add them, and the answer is 4.1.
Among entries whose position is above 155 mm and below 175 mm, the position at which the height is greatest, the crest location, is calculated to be 168.0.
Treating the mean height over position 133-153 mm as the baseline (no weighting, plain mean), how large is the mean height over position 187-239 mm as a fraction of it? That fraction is 1.02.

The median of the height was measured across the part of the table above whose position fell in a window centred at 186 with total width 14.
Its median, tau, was 4.61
